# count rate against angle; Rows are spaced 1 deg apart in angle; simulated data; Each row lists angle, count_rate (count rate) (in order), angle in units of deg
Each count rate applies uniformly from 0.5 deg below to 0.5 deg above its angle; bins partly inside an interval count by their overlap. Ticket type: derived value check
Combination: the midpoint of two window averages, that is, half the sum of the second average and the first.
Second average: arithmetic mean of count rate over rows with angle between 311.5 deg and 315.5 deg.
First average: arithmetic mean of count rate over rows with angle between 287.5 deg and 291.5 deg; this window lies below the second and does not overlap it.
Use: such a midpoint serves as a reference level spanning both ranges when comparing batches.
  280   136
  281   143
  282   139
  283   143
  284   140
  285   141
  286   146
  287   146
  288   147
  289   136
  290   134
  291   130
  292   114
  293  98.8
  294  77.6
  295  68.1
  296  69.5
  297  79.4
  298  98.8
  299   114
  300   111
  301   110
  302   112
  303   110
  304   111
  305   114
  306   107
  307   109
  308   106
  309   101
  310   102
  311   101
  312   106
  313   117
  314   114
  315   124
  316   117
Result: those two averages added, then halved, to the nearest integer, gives 126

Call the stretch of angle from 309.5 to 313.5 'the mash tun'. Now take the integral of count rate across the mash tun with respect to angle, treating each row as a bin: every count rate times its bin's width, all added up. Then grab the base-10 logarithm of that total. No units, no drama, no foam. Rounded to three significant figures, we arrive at 2.63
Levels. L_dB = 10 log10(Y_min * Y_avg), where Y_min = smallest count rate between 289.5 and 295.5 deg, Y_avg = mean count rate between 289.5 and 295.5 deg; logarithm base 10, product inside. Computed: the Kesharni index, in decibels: 38.5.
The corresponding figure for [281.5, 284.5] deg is 42.9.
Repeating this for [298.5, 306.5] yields 40.8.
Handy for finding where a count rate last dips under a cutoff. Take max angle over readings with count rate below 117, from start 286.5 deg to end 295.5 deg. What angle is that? 295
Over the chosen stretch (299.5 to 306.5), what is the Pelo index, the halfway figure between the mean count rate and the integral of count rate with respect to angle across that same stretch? 443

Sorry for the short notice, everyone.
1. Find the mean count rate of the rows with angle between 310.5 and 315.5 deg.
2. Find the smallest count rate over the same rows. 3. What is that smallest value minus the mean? -11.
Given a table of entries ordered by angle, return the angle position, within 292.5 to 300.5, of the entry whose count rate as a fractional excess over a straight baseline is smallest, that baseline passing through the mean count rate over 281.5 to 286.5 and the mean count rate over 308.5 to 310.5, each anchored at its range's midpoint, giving 295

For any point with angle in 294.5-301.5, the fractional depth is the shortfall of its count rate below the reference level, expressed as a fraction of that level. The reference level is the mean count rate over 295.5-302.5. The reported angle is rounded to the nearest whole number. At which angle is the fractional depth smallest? 299 deg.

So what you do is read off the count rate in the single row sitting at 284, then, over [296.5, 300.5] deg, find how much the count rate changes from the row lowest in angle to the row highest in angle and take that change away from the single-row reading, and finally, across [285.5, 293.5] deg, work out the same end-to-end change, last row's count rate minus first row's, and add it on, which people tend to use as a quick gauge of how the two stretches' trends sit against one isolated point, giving 61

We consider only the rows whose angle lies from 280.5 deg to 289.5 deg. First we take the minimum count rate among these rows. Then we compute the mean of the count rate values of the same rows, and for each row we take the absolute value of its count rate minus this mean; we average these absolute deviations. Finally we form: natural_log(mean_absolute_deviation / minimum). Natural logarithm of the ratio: -3.8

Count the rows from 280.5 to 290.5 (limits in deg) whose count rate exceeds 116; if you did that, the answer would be 10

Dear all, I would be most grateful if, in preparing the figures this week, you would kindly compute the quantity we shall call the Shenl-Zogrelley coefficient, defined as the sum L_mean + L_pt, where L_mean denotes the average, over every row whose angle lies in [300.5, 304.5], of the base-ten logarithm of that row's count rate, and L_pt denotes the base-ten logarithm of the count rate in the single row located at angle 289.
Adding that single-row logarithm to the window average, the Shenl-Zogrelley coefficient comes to 4.18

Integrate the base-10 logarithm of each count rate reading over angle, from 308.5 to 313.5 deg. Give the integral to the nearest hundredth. 10.11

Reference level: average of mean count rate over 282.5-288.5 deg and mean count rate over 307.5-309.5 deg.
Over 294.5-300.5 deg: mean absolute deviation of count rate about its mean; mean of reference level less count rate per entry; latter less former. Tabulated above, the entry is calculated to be 16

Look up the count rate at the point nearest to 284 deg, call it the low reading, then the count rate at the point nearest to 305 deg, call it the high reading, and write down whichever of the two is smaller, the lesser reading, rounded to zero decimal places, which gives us 114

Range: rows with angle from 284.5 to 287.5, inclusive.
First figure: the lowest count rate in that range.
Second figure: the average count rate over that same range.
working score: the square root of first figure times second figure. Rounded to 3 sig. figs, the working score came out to 143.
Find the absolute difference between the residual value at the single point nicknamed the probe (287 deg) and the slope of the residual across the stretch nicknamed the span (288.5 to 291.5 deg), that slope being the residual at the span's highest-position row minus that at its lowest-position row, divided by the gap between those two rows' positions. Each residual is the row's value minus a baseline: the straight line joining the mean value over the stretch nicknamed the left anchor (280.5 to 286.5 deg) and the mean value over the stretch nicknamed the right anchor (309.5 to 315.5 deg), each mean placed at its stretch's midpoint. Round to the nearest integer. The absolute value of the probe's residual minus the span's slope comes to 10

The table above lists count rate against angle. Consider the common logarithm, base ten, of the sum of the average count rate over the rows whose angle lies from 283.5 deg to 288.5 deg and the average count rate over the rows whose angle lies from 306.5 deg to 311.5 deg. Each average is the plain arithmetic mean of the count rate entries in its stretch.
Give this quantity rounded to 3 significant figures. 2.39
